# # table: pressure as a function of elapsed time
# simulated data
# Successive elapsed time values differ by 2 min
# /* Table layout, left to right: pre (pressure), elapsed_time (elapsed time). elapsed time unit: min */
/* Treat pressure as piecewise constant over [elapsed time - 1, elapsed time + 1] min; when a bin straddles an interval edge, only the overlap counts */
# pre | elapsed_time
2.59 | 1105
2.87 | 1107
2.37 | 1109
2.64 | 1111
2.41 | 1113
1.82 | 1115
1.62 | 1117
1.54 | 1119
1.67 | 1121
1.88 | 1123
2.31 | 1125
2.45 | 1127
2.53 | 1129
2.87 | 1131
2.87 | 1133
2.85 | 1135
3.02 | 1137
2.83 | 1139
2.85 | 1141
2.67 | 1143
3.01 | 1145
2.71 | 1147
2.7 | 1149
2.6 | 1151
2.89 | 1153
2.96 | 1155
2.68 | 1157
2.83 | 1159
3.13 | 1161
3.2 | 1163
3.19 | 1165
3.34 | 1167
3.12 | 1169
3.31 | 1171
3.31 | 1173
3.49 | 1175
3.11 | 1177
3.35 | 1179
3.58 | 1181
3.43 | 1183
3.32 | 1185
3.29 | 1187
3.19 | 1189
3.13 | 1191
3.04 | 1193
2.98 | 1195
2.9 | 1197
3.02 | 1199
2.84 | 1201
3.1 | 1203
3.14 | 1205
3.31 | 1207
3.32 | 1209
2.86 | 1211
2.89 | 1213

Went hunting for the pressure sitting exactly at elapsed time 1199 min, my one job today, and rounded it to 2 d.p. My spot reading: 3.02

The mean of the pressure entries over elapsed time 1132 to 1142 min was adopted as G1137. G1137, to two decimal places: 2.88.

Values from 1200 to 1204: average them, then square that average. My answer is 8.8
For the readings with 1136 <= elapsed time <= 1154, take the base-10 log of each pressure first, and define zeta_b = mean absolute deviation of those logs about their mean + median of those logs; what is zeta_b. 0.47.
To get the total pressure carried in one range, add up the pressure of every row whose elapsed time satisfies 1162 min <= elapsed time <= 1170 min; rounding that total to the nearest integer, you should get 13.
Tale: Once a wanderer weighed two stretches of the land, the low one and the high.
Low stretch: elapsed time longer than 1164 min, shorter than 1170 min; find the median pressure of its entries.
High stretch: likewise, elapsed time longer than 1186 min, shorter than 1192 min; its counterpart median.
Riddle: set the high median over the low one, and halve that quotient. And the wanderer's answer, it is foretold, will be 0.50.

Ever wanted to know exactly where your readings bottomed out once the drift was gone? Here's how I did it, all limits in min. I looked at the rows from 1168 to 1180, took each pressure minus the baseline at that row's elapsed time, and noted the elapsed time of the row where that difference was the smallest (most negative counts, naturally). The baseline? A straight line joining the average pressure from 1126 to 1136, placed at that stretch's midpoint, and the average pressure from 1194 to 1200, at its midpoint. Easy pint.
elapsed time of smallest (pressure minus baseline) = 1177 min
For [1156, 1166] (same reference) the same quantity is 1157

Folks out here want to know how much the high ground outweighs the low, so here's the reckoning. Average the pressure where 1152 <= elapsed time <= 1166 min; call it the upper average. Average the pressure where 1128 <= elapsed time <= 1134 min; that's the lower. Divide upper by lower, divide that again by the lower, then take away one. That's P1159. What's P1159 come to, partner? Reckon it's -0.61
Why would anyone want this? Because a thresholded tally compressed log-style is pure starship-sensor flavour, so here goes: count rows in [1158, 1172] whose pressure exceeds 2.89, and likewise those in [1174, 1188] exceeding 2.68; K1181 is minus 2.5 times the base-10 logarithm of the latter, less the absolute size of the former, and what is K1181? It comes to -8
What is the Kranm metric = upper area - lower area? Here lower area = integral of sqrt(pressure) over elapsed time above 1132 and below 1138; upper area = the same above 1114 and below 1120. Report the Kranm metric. -2.5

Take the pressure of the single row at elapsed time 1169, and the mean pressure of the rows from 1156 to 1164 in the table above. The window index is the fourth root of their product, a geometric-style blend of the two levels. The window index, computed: 1.74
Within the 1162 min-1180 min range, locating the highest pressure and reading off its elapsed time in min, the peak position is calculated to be 1175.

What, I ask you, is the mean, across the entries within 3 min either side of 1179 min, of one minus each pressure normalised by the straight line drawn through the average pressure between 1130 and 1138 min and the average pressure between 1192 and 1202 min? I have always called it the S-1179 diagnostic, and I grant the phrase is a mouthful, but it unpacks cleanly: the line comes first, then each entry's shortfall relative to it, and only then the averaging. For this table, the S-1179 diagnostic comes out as -0.14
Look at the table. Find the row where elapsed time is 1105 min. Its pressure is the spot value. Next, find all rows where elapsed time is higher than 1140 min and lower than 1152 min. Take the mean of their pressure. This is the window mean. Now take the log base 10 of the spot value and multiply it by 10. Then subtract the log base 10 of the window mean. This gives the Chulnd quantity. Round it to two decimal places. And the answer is 3.69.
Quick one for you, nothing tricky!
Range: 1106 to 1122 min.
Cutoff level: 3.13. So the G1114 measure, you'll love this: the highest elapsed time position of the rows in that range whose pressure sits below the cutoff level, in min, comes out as 1121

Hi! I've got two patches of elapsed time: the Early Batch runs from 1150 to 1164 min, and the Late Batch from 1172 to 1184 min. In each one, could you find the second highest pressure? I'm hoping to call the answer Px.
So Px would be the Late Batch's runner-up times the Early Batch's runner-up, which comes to 10.9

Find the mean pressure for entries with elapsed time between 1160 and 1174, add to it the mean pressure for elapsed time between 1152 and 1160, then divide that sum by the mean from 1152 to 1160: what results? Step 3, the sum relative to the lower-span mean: 2.14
